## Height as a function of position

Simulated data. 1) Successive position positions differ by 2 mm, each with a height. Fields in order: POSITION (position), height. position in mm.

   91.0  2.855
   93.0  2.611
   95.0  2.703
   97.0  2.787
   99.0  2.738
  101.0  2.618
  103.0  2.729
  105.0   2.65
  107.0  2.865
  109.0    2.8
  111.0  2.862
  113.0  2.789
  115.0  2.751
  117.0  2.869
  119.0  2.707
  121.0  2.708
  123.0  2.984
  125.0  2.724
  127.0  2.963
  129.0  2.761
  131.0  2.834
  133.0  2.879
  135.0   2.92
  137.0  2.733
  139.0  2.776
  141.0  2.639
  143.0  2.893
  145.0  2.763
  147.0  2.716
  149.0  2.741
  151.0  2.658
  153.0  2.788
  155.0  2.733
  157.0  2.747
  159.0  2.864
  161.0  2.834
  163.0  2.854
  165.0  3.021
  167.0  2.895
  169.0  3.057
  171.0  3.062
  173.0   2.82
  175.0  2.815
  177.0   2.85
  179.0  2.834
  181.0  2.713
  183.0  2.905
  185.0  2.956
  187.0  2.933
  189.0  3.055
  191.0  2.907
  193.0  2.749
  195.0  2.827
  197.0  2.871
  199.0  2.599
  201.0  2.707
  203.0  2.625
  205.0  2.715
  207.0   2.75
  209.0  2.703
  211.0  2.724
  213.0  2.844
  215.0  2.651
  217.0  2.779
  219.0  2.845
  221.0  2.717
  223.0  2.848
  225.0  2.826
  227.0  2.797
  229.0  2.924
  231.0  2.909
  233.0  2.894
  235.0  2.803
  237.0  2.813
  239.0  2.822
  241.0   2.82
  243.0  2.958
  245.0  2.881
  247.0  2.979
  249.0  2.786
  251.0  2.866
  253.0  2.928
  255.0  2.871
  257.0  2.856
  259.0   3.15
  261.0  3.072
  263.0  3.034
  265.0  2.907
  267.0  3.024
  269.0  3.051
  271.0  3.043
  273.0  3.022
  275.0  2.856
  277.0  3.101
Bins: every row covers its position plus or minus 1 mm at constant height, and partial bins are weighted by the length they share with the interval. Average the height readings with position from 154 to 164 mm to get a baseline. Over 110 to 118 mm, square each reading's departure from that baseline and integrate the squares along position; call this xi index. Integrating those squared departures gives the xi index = 0.021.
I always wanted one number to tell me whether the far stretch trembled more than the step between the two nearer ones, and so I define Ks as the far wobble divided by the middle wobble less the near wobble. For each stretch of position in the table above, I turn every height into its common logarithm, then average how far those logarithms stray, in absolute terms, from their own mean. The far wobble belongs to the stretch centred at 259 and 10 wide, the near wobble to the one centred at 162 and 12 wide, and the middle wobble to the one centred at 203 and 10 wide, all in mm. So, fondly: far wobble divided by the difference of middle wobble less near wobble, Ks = -120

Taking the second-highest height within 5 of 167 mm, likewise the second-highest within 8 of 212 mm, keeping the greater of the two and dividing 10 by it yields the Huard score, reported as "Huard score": 3.27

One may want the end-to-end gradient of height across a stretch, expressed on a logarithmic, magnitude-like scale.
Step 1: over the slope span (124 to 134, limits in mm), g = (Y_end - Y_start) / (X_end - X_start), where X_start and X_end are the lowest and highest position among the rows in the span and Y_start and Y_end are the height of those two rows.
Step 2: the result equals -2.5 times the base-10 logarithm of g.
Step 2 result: 4.3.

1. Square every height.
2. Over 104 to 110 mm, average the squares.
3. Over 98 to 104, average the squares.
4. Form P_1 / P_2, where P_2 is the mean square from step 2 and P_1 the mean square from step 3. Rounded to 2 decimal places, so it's 0.94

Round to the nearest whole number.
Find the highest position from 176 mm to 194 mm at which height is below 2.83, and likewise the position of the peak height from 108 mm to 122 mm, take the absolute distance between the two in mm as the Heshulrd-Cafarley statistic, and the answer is 76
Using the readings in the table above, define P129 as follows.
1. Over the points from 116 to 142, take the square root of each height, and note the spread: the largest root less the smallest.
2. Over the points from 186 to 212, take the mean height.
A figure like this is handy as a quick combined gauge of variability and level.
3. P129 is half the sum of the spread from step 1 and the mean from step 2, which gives 1.44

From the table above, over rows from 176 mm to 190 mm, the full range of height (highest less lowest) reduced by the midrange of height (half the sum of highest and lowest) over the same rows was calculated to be -2.54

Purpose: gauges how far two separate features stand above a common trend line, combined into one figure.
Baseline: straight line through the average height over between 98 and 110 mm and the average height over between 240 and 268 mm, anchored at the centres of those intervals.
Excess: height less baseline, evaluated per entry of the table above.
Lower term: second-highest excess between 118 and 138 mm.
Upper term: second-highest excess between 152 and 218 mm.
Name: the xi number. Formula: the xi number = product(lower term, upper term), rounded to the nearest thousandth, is 0.047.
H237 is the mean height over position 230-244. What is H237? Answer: 2.86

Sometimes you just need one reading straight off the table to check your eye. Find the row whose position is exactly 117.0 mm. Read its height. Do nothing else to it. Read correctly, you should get 2.869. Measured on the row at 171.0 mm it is 3.062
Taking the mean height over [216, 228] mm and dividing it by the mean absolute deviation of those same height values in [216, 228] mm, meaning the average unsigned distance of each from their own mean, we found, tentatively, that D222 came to 74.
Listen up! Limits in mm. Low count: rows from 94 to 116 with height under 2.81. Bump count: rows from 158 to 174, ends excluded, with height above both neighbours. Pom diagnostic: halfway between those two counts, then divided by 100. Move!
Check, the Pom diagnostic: 0.055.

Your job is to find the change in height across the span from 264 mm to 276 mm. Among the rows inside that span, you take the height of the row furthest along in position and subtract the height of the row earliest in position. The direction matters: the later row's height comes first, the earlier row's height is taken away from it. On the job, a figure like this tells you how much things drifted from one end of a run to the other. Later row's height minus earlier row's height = -0.05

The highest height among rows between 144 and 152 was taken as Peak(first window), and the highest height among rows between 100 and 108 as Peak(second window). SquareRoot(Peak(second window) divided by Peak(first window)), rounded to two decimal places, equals 1.02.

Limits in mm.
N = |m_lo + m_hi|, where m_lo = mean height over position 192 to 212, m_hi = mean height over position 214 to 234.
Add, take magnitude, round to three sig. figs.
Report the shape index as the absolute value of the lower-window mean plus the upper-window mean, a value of 5.55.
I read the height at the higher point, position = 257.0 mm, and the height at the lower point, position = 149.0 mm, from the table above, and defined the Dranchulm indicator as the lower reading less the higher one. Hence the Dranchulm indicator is -0.115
